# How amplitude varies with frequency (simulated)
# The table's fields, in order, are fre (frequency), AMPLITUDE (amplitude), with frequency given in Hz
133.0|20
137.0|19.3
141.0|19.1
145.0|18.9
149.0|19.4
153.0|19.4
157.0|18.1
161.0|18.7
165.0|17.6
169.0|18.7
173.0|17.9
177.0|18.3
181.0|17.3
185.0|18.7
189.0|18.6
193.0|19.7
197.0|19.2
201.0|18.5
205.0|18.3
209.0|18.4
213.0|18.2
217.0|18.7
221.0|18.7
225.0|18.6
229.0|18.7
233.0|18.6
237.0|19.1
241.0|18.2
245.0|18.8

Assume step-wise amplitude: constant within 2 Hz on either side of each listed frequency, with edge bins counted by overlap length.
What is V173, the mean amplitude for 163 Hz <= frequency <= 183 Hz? 18.0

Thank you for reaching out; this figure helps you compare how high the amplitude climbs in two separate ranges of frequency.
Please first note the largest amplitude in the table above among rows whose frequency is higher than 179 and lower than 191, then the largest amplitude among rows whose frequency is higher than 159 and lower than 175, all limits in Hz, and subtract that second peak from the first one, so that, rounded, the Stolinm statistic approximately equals 0.0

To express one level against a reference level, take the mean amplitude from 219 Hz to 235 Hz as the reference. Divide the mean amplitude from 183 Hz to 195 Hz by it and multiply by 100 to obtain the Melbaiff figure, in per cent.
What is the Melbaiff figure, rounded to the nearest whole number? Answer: 102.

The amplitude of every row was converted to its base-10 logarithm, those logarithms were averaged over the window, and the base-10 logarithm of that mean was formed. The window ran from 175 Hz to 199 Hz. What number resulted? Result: 0.104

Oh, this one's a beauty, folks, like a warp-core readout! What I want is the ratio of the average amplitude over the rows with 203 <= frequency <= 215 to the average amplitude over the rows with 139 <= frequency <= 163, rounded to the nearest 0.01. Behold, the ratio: 0.97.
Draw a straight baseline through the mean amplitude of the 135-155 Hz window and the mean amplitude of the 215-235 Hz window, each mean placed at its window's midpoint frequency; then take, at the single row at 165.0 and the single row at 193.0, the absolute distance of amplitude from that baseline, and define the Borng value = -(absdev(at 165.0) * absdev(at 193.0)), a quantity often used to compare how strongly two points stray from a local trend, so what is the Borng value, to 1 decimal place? -1.2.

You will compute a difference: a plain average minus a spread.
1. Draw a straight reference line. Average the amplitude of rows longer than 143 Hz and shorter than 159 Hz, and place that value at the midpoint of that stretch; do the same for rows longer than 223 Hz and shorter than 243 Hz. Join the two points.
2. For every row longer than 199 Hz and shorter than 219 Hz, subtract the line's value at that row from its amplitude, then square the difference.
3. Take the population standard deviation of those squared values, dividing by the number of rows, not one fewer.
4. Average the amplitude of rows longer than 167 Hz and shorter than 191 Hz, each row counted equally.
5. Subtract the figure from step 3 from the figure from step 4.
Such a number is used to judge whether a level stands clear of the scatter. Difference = 18.2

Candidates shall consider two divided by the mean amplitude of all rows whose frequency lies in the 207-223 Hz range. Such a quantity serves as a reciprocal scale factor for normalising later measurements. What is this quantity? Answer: 0.108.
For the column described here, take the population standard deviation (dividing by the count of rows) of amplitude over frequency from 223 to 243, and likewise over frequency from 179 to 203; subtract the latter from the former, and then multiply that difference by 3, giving -1.3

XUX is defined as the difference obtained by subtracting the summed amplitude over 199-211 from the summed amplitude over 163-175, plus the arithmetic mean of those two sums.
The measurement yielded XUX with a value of 53.7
